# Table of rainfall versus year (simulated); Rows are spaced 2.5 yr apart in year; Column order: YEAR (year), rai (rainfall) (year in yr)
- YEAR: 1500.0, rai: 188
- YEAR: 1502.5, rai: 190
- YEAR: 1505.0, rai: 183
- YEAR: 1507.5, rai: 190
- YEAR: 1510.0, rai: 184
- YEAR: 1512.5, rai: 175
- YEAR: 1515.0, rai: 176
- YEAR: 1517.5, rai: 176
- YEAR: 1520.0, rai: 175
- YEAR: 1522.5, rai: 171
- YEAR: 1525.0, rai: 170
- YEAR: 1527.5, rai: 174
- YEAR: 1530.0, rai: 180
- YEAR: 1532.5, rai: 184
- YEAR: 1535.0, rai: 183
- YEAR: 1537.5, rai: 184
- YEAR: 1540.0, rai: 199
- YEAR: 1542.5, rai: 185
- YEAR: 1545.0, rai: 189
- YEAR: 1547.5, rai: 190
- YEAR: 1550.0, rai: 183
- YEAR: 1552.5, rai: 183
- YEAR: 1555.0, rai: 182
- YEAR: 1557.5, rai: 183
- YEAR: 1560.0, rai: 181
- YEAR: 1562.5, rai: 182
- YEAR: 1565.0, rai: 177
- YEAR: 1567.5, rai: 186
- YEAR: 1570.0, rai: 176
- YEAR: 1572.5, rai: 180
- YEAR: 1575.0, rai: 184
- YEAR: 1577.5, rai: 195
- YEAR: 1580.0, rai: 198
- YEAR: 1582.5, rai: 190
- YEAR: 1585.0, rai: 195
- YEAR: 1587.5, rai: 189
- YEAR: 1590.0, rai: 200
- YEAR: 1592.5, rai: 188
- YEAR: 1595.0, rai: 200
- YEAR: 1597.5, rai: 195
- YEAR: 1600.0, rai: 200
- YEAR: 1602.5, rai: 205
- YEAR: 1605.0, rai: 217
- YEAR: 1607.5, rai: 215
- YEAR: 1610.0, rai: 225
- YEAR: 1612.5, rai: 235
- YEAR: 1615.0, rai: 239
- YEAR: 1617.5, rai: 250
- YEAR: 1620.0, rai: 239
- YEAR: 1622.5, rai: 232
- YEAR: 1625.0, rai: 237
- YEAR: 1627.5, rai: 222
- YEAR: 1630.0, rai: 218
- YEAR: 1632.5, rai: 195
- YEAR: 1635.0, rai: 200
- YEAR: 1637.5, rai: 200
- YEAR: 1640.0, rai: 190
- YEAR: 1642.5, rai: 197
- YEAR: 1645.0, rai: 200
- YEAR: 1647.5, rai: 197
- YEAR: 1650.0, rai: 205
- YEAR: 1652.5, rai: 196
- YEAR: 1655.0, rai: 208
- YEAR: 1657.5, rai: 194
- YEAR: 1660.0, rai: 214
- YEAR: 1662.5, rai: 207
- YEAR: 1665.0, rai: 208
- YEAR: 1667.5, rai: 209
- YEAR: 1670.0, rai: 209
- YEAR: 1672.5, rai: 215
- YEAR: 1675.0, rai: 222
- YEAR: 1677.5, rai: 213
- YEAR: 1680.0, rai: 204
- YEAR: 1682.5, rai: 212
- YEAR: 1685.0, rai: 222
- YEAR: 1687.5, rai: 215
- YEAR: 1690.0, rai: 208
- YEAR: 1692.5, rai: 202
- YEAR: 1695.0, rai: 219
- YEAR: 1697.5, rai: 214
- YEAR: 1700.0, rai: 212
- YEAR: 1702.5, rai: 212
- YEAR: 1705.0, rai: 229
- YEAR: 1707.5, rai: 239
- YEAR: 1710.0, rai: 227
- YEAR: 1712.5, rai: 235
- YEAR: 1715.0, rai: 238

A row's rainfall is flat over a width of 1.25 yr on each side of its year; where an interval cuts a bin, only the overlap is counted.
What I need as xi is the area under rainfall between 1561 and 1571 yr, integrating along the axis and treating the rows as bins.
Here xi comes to 1804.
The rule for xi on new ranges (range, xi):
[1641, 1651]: 1994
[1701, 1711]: 2264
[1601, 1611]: 2149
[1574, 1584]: 1920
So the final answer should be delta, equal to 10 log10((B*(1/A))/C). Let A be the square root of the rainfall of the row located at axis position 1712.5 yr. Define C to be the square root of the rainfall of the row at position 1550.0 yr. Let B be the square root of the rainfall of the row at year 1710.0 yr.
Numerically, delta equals -11.4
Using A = 15.3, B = 15.1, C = 13.5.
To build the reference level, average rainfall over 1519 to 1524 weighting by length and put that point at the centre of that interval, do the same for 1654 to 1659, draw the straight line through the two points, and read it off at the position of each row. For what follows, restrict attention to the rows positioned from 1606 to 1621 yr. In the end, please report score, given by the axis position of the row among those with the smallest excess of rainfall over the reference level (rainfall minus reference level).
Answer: 1607.5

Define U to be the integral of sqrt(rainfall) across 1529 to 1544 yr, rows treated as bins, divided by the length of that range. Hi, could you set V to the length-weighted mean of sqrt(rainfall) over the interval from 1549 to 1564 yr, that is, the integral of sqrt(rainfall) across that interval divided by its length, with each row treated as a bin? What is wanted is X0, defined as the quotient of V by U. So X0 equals 0.99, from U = 13.6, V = 13.5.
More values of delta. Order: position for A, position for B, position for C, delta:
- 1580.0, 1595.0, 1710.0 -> -11.8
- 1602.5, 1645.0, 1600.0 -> -11.6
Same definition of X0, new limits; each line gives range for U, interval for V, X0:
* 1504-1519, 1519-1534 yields 0.99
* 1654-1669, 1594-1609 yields 1.00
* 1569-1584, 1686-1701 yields 1.06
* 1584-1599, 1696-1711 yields 1.07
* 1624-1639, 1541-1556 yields 0.94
